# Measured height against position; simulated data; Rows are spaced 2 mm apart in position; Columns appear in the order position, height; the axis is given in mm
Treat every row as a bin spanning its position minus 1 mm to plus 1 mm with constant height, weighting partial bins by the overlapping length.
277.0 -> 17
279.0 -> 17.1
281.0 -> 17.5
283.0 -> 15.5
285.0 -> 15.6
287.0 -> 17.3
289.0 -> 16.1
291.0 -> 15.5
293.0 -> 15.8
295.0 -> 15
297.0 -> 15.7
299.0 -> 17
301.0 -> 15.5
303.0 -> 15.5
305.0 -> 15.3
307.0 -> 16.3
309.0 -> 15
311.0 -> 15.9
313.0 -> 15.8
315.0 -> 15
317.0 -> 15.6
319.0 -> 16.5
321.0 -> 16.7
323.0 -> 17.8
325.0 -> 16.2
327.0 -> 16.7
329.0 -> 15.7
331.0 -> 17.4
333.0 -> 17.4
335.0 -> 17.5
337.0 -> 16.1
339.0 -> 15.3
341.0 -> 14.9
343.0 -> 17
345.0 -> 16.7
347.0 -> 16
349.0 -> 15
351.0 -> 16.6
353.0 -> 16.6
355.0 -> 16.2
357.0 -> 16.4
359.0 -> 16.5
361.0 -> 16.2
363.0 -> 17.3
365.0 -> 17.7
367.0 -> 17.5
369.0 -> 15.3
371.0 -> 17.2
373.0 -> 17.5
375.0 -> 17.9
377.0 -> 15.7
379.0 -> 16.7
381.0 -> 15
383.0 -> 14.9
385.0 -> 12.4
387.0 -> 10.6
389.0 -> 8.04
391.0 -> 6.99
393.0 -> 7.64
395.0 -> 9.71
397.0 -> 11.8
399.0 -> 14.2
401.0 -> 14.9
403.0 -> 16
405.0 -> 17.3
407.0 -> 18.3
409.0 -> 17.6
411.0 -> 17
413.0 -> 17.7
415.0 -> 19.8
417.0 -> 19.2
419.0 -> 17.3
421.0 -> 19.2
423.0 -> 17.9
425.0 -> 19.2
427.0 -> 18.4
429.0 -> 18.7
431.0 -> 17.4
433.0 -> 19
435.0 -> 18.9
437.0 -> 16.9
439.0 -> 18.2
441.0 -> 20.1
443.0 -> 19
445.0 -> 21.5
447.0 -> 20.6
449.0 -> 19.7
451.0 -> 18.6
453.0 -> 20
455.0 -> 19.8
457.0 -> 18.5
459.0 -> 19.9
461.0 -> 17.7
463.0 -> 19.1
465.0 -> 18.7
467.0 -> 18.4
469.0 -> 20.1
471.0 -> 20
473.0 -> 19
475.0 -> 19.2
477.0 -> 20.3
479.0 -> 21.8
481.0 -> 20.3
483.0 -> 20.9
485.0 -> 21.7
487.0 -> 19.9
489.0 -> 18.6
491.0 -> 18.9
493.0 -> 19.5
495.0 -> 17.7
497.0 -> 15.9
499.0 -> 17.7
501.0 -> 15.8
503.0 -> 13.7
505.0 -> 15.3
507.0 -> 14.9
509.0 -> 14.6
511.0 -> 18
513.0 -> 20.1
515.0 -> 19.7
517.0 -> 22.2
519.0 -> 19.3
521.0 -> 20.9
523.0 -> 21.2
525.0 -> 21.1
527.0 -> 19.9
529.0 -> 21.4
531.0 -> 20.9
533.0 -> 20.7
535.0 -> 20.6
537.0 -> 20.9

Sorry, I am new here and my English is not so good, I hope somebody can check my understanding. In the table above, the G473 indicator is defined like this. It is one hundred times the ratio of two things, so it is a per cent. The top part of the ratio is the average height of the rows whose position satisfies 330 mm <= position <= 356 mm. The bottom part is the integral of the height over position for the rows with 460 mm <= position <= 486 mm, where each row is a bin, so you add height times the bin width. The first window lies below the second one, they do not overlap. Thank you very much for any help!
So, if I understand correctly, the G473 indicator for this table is 3.18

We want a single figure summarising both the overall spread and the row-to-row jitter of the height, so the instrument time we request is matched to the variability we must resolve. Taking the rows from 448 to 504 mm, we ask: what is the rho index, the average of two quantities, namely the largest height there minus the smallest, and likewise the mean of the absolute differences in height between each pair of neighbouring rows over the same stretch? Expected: 5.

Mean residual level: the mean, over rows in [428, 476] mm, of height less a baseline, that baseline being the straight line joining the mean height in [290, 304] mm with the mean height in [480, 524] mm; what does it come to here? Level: 1.3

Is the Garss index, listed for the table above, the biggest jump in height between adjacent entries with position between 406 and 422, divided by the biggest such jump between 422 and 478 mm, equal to 0.84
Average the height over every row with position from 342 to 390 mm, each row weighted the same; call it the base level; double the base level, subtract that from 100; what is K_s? 68.6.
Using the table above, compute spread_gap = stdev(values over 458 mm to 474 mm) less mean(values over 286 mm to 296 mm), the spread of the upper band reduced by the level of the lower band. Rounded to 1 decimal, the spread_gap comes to -15.1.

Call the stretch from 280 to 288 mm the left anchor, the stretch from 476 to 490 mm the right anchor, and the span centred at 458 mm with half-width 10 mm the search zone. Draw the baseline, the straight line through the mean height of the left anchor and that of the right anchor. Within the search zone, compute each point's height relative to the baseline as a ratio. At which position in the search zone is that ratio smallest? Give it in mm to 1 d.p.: 461.0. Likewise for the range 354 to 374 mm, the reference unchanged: 369.0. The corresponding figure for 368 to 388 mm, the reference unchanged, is 387.0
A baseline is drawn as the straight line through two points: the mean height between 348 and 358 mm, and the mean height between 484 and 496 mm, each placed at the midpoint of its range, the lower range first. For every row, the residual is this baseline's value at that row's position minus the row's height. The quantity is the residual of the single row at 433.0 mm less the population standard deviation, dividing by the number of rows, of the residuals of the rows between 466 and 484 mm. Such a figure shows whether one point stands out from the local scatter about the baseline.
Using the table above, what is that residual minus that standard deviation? -1.8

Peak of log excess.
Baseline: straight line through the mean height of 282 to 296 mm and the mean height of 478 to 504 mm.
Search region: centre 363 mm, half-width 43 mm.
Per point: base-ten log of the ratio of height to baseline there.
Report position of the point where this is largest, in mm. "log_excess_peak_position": 323.0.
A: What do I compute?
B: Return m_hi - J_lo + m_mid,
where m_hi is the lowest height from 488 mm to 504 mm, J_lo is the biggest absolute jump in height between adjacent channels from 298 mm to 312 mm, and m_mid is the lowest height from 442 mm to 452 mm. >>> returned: 31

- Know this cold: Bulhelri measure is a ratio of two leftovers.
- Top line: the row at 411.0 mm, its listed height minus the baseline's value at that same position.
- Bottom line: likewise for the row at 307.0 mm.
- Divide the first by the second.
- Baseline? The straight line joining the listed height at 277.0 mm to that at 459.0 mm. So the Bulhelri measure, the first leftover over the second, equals 1.8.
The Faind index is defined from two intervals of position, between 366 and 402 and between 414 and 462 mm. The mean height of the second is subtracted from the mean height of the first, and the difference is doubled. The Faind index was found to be -11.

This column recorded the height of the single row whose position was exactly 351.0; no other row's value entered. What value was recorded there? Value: 16.6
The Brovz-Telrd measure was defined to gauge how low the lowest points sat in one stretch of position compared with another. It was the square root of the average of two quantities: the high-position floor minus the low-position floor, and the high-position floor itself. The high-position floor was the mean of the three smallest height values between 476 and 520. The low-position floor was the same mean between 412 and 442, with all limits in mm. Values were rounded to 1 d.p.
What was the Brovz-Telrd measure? 2.4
